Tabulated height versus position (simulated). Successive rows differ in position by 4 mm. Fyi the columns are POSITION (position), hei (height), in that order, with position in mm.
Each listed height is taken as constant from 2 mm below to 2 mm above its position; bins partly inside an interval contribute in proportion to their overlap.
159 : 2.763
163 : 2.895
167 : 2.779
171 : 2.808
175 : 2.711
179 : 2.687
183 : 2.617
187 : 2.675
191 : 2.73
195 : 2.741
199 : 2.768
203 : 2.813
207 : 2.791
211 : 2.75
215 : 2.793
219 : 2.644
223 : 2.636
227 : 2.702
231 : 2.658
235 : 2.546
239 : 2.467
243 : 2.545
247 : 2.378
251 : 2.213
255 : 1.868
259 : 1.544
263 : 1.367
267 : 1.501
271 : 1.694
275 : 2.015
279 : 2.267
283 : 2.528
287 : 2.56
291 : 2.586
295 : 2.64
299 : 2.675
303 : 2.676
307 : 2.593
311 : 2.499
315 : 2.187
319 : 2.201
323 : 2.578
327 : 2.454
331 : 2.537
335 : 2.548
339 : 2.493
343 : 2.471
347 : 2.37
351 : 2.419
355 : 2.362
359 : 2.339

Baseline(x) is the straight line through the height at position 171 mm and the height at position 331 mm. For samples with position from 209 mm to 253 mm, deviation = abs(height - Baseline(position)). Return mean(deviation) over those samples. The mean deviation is 0.143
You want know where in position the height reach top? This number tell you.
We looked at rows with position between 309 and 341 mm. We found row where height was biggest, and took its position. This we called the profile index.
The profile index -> 323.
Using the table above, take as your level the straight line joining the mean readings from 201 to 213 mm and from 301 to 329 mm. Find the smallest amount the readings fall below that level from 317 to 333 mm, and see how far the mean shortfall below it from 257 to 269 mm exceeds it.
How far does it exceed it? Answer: 1.3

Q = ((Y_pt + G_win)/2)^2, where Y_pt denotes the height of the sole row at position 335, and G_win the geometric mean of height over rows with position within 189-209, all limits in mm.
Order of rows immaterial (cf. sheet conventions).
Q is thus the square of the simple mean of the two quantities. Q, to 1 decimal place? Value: 7.1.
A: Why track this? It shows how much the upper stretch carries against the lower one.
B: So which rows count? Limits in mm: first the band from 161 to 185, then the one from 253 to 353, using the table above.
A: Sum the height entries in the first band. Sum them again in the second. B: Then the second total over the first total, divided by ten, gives 0.35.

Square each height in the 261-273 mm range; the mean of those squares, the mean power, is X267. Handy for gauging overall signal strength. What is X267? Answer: 2.3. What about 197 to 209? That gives 7.8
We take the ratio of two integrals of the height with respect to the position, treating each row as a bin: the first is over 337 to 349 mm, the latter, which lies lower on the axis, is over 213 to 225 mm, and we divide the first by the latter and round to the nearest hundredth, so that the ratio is 0.91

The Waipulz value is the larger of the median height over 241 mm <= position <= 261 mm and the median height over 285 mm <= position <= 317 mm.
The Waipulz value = 2.59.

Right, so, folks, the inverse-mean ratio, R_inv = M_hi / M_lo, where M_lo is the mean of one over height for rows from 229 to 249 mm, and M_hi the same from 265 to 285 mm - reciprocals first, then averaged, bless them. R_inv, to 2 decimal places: 1.30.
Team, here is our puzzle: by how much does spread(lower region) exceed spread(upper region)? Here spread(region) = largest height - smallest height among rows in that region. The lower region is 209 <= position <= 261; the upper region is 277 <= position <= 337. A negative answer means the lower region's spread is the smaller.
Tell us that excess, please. 0.76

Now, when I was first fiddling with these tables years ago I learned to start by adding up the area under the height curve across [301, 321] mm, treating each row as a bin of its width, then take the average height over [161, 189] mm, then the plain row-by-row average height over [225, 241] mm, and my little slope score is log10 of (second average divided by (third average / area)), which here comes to 1.7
